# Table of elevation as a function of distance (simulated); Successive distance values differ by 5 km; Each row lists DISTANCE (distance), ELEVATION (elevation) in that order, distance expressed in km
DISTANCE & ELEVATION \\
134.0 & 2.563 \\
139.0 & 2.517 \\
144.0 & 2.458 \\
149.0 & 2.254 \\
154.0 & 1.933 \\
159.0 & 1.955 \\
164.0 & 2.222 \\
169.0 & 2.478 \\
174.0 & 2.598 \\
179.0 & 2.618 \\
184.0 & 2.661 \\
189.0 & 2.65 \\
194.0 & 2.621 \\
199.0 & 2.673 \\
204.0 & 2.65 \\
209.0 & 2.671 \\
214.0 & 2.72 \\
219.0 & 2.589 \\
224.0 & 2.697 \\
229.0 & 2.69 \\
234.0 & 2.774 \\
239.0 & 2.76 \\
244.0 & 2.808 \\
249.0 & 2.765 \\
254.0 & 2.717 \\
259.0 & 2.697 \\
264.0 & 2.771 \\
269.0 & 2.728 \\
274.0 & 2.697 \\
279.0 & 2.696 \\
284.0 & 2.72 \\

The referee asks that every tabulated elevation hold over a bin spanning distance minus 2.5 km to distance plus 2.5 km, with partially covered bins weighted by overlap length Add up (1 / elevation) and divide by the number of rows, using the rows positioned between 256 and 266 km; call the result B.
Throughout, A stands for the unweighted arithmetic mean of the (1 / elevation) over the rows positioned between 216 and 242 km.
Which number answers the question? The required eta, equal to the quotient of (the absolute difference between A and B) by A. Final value 0.01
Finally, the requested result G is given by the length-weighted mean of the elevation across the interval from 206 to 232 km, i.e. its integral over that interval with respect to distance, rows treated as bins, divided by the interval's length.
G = 2.67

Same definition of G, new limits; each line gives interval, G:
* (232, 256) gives 2.77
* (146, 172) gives 2.18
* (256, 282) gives 2.72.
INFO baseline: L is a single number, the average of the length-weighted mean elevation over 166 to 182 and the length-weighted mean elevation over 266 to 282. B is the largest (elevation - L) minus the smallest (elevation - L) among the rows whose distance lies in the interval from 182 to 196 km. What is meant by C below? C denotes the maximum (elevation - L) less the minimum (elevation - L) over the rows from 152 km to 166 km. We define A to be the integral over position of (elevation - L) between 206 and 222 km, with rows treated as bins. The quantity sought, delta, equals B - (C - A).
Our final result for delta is 0.2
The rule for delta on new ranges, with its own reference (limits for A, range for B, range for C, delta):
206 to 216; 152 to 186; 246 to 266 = 1.2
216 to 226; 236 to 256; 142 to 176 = -0.5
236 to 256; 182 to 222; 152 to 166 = 2.5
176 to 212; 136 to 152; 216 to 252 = 0.6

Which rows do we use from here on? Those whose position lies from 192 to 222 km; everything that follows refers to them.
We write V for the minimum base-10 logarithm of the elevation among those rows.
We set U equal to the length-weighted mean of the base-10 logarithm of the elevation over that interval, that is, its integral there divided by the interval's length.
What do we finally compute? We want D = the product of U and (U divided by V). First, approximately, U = 0.424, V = 0.413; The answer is 0.435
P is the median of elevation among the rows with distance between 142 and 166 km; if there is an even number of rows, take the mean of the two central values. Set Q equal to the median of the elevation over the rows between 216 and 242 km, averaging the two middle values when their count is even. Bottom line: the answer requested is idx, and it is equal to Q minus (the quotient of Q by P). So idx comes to 1.48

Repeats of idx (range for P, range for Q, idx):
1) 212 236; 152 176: 1.40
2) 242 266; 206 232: 1.72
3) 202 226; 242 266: 1.73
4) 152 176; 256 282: 1.48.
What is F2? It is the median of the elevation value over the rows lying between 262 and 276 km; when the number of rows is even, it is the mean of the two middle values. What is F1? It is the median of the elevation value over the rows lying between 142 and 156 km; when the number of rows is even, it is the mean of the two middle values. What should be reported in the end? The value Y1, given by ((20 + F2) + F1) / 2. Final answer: 12.5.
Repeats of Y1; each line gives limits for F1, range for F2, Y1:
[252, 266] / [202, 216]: 12.7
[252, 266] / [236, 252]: 12.7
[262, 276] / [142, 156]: 12.5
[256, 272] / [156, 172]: 12.5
